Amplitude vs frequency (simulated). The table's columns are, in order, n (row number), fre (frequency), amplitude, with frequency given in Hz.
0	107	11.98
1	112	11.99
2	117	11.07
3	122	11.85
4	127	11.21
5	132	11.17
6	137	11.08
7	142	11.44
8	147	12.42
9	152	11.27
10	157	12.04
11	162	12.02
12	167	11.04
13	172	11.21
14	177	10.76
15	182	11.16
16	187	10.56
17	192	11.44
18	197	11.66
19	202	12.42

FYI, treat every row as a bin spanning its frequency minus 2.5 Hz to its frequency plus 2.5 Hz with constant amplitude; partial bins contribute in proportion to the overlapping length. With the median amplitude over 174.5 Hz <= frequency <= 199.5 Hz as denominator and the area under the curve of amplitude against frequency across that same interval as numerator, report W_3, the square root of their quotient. 4.99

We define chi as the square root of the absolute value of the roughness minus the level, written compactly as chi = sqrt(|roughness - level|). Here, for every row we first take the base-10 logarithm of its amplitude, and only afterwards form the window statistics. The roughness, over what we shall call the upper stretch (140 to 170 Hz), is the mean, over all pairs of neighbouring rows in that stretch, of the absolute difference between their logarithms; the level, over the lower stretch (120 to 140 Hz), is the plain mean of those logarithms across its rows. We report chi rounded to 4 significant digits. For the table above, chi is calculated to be 1.012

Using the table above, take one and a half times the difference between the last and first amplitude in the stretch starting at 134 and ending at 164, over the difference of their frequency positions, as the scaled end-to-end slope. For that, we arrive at 0.056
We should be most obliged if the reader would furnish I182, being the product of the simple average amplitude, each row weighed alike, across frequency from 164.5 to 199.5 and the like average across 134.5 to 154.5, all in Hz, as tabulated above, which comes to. 128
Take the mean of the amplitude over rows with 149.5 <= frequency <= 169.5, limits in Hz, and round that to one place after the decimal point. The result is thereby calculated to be 11.6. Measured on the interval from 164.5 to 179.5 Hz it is 11.0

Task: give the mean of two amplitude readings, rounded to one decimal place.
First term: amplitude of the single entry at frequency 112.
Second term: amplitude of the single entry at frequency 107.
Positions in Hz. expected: 12.0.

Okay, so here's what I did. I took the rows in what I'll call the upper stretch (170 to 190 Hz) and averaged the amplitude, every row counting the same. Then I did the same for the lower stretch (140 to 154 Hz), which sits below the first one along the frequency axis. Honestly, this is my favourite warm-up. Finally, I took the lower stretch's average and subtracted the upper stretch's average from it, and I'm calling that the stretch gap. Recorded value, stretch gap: 0.8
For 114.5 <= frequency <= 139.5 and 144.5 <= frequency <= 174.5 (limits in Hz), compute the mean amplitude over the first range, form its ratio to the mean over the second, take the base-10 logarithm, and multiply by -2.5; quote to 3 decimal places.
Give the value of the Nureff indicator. 0.037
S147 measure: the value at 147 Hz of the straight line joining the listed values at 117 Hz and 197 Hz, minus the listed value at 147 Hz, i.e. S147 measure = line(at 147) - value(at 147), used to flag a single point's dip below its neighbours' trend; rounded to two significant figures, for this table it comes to -1.1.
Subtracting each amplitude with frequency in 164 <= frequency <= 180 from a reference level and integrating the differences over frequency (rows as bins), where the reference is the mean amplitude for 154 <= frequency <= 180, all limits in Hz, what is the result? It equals 6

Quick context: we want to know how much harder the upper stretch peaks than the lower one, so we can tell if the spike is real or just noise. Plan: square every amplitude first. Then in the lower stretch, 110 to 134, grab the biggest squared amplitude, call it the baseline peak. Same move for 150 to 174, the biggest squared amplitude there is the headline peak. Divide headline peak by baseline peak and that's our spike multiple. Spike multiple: 1.01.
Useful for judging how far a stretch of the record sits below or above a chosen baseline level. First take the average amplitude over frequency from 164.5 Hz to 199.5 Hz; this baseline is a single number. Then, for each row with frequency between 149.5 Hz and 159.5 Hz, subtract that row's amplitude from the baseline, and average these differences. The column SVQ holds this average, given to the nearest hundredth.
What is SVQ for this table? -0.54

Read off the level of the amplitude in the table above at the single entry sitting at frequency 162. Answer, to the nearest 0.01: 12.02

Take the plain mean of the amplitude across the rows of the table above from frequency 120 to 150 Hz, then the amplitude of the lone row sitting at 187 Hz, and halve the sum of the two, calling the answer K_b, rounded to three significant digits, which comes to 11.0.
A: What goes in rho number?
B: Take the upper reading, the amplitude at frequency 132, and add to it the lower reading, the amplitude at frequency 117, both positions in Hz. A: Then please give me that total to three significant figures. 22.2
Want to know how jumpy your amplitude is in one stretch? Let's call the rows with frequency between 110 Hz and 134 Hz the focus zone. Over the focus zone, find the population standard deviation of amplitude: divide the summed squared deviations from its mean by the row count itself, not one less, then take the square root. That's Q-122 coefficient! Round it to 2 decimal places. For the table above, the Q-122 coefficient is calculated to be 0.38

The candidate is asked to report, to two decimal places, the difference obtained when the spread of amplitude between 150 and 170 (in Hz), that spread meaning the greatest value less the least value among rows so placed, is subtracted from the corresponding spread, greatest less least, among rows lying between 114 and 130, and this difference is -0.22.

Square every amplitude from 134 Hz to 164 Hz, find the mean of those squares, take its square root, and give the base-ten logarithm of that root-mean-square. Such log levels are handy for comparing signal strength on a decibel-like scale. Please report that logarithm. 1.069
